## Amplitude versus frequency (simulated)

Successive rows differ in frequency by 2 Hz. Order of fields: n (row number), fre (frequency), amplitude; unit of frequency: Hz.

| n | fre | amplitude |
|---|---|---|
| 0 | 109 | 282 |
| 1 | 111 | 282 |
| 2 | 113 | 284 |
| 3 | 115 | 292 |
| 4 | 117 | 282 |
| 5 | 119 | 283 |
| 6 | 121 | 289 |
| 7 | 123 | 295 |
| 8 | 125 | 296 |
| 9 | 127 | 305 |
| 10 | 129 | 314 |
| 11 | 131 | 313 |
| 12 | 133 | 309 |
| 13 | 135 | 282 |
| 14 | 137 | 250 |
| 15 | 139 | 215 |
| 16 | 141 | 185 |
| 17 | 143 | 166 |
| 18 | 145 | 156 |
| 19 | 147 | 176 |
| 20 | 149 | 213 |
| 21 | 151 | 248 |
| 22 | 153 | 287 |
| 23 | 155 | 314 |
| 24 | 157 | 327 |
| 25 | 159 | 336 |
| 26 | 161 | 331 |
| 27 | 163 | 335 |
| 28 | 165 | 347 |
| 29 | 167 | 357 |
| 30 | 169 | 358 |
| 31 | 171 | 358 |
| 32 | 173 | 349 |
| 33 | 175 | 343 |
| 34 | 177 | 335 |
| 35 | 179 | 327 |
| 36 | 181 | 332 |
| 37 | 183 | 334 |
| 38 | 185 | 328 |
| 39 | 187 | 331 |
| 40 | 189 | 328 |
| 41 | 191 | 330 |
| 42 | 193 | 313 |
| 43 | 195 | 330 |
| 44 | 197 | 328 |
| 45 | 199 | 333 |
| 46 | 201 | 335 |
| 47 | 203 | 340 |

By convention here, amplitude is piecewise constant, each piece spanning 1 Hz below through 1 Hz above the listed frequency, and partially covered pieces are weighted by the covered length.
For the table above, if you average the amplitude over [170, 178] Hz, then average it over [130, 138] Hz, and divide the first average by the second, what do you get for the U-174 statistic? 1.20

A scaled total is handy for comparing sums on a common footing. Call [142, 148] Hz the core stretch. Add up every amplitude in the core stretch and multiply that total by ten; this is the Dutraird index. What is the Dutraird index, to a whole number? 4980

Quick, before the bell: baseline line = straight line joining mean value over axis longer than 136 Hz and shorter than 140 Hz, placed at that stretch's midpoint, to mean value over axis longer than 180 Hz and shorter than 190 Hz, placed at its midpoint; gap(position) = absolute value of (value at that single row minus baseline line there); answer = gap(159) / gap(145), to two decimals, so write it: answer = 0.65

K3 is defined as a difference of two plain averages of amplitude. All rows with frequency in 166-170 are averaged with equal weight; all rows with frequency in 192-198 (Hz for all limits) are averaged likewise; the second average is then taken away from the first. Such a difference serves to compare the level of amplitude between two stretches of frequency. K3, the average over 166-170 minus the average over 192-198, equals 34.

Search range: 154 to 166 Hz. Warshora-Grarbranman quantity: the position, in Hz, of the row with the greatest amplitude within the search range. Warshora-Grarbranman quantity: 165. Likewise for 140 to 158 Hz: 157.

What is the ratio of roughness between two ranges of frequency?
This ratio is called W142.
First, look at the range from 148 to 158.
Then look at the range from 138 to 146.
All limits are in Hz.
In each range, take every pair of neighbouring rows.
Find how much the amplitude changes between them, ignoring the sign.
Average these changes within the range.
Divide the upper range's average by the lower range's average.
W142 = 1.4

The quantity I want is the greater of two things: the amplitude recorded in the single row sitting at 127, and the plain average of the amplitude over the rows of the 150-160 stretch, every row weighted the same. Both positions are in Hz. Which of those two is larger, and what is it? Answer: 305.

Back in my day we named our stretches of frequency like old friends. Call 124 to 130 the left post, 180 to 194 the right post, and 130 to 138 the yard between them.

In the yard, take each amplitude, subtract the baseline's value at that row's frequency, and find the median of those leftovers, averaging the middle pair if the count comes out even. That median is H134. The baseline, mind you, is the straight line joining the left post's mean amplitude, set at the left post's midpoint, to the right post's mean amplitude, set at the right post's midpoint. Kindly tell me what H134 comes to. -12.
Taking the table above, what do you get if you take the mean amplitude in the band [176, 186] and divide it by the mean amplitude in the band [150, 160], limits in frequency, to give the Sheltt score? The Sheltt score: 1.10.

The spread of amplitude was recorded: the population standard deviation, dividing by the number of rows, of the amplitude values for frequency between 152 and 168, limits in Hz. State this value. 20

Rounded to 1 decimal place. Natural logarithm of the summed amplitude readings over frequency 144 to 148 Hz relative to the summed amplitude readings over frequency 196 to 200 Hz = -0.7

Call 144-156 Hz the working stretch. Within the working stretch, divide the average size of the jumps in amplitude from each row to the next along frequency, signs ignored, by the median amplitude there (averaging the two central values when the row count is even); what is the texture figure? 0.137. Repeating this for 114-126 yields 0.017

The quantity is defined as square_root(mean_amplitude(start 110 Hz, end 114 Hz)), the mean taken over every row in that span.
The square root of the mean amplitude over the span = 16.8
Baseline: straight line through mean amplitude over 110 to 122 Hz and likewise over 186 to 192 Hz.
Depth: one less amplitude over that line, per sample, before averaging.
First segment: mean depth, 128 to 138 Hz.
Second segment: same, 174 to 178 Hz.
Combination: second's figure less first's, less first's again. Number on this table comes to -0.067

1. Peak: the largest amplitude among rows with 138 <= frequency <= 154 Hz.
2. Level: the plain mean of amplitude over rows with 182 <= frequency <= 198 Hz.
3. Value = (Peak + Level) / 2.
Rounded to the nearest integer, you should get 307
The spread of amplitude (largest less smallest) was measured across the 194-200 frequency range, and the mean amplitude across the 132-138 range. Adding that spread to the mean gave 285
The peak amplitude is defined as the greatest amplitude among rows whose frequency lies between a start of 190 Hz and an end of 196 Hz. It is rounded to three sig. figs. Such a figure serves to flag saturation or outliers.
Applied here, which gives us 330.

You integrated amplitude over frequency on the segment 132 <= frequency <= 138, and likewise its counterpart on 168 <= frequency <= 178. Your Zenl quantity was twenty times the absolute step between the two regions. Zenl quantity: 36080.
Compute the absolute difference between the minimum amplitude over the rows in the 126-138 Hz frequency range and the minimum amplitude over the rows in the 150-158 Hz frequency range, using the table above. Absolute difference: 2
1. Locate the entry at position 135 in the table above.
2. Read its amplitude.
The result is 282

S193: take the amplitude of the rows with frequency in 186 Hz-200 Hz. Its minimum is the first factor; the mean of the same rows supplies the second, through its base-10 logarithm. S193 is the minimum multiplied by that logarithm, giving 787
